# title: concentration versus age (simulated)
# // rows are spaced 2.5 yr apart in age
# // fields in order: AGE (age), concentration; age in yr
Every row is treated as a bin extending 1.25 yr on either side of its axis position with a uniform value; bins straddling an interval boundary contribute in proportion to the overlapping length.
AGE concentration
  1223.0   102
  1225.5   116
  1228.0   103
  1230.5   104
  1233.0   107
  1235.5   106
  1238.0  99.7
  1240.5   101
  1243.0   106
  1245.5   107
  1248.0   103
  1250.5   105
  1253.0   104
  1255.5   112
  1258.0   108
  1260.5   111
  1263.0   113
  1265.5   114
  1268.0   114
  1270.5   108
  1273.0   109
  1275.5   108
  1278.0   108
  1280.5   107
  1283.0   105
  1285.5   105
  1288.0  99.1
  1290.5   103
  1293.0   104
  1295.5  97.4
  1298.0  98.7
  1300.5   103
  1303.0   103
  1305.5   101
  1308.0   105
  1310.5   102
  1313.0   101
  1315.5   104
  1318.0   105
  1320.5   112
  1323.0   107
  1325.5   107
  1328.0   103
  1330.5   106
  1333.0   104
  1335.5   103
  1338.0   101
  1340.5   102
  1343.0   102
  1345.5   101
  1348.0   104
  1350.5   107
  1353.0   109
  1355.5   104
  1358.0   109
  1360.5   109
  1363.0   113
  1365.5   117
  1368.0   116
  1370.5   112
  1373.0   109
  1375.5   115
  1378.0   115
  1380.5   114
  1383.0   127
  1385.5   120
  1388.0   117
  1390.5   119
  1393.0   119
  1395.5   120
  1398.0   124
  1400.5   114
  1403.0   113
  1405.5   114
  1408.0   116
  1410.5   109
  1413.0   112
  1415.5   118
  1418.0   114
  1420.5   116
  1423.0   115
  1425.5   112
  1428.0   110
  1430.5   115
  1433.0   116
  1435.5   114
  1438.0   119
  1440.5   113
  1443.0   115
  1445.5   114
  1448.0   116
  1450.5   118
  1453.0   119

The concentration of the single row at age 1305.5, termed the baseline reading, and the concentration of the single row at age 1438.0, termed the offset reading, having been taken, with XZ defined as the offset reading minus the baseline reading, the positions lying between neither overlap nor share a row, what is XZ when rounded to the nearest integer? 18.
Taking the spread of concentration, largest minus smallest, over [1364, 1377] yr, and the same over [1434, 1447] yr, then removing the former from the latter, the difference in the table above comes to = -2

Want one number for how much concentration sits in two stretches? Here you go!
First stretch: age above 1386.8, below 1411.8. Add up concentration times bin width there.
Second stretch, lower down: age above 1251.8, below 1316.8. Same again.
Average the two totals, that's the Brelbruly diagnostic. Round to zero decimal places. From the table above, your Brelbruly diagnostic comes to 4890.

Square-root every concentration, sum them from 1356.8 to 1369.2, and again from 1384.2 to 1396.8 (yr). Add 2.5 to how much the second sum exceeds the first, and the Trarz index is 4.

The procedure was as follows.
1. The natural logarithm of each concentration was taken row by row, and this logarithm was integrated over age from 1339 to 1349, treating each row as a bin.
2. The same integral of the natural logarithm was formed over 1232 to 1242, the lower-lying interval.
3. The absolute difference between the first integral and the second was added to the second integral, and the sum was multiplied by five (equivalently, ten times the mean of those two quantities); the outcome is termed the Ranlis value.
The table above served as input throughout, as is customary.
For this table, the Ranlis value 232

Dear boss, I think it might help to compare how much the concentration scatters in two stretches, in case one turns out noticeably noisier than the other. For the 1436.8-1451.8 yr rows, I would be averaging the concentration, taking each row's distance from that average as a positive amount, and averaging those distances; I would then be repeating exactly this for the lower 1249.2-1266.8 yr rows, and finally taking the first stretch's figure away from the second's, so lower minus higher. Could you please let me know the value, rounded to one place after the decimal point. 1.5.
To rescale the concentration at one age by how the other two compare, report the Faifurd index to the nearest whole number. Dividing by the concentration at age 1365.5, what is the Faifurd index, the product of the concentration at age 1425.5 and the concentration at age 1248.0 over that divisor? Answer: 99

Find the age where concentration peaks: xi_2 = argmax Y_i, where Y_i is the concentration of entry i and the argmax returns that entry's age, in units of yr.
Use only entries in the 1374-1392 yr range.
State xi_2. 1383.0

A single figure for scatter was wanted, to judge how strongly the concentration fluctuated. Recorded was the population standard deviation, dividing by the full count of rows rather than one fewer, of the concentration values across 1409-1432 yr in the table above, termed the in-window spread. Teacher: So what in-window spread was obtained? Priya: 2.8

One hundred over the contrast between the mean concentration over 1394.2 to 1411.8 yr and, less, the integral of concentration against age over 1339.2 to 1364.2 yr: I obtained -0.039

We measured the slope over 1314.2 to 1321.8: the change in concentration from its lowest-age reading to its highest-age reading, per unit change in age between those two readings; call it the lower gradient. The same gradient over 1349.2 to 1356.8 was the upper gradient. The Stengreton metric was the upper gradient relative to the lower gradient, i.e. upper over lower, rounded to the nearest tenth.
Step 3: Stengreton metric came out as -0.4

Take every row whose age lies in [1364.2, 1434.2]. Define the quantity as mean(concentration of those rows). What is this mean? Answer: 116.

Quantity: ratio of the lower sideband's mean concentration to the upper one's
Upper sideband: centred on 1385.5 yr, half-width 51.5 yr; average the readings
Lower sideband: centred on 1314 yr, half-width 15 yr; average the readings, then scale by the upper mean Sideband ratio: 0.927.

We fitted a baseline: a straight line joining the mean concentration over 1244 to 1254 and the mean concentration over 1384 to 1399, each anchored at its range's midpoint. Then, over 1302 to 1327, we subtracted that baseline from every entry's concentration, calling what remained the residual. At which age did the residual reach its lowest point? 1313.0 yr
